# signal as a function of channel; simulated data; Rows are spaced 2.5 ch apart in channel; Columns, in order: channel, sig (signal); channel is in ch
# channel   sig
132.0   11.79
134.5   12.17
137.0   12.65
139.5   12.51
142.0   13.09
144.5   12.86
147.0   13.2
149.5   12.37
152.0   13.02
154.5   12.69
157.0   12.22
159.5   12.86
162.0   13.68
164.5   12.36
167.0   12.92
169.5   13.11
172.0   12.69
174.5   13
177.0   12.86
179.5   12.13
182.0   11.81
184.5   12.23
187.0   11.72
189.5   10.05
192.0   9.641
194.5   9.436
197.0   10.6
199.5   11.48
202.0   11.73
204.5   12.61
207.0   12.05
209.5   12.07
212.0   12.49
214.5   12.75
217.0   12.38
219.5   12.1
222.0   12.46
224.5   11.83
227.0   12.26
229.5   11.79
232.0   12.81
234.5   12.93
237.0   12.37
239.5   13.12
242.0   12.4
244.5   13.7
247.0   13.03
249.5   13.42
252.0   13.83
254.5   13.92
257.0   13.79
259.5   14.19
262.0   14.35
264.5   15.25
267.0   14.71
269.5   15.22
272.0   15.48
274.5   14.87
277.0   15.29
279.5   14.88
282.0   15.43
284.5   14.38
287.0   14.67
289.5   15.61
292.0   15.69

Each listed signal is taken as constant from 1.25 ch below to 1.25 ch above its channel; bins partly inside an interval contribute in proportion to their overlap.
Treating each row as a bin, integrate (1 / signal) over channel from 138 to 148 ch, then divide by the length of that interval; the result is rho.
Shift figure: 0.078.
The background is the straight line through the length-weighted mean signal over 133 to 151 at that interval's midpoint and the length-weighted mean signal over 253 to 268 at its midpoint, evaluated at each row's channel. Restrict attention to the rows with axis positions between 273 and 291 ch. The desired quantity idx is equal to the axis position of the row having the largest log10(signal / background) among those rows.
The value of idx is 289.5 ch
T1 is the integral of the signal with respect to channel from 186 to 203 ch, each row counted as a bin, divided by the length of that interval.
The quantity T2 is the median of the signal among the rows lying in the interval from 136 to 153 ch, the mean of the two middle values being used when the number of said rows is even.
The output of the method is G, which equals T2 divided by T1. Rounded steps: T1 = 10.6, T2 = 12.9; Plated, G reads 1.21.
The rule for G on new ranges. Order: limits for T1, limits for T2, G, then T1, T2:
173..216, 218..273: 1.13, 11.7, 13.3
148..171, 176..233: 0.94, 12.8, 12.1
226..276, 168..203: 0.86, 13.7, 11.8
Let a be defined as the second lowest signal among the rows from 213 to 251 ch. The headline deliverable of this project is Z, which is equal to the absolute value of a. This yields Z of 11.8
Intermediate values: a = 11.83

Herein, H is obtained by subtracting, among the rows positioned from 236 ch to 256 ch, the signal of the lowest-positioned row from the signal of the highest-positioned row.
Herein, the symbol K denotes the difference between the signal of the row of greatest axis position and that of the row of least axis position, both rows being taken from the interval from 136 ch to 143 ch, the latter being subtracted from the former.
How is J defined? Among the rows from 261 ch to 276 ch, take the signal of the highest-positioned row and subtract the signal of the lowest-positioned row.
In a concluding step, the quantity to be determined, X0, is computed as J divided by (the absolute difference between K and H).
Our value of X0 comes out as 0.5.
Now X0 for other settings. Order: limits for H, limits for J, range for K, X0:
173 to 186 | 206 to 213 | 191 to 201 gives 0.2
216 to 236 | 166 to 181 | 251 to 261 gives -4.2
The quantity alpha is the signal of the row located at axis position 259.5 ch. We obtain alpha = 14.19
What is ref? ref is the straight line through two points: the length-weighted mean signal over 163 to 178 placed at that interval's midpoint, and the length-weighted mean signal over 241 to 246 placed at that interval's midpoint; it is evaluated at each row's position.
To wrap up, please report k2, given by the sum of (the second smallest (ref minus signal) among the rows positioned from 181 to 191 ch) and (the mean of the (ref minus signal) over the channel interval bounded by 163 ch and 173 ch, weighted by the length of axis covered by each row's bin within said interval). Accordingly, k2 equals 1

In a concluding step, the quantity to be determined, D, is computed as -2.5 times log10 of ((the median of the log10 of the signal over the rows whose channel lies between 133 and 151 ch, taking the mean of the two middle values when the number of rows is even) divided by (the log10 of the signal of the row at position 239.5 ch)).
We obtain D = 0.02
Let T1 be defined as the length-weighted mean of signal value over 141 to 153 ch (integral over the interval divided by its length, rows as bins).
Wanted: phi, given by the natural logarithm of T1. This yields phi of 2.56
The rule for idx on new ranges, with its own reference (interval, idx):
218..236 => 234.5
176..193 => 177.0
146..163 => 162.0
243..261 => 259.5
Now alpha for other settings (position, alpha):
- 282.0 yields 15.43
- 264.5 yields 15.25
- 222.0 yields 12.46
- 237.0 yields 12.37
